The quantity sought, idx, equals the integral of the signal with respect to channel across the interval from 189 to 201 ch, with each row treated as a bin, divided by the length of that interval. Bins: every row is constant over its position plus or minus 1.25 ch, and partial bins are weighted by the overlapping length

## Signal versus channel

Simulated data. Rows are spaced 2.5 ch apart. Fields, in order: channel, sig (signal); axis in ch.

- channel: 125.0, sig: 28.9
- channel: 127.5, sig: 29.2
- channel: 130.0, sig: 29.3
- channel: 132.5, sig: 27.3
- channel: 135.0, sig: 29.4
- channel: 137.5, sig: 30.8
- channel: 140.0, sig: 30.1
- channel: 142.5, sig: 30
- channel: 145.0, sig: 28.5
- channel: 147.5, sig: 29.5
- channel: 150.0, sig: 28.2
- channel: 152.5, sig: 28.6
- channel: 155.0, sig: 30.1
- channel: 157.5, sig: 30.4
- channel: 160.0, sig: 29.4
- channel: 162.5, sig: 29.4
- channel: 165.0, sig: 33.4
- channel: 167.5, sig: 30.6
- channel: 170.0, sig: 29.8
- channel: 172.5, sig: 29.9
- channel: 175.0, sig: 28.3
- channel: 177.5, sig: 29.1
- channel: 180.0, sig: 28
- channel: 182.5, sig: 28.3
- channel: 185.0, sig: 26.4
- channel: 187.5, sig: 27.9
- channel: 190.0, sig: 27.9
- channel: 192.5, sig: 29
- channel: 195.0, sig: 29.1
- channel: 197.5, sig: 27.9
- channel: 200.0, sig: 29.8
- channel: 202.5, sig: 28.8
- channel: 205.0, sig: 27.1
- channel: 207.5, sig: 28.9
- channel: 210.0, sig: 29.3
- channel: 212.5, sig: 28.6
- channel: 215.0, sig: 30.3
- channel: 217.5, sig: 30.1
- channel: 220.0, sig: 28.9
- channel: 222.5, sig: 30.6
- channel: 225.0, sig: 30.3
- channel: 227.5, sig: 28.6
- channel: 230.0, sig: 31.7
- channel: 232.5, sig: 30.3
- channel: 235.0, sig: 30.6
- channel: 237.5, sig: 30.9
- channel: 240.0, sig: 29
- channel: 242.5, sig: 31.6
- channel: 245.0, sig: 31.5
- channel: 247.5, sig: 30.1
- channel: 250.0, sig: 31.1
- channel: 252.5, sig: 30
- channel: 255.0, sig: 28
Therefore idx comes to 28.7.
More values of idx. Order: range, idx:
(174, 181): 28.5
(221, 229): 29.9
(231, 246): 30.7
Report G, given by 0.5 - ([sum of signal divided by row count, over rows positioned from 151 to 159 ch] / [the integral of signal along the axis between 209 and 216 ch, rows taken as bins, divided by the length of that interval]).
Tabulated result -0.511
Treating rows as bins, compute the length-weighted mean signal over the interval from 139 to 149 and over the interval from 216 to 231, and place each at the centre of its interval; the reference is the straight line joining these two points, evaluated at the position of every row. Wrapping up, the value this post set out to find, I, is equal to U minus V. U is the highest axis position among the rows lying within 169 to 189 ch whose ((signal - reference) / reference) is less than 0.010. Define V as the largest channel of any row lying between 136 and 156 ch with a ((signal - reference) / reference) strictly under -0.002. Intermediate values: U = 187.5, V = 152.5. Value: 35.0 ch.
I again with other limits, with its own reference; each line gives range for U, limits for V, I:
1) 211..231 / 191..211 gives 17.5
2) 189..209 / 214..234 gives -20.0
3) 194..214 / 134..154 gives 60.0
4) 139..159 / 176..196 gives -42.5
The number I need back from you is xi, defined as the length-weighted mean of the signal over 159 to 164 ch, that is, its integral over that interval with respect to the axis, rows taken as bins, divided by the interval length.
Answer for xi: 29.6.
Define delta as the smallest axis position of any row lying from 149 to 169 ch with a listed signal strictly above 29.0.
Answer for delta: 155.0 ch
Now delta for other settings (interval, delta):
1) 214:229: 215.0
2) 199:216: 200.0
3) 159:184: 160.0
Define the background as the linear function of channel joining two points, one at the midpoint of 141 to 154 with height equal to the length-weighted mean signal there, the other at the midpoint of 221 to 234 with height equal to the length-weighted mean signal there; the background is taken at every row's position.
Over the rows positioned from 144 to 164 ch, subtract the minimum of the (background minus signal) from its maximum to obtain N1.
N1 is 2.1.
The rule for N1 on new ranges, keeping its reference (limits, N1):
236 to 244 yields 2.6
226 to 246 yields 3.1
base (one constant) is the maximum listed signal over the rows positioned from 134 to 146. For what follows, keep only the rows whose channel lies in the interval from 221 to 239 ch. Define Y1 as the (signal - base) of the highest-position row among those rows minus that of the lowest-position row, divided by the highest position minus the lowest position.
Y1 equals 0.02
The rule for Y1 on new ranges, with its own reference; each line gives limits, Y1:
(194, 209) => -0.02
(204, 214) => 0.20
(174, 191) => -0.03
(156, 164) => -0.20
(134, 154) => -0.05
